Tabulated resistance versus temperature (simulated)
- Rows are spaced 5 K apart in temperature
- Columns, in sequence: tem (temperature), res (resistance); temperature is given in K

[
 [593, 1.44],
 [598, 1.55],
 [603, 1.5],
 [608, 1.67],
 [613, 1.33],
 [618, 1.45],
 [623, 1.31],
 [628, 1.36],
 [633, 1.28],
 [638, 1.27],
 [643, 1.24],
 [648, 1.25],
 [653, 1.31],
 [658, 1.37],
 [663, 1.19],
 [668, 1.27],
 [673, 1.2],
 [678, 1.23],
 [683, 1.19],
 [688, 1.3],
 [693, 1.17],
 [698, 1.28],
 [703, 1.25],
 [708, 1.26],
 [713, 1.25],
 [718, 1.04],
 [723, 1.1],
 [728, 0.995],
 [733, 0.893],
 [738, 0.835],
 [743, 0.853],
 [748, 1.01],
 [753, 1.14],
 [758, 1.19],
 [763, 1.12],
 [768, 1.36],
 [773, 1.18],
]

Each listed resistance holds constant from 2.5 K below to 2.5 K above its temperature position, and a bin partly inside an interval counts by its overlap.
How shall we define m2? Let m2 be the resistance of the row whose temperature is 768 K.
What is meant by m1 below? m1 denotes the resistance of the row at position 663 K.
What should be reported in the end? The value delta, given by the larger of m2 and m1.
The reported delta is 1.36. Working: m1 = 1.19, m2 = 1.36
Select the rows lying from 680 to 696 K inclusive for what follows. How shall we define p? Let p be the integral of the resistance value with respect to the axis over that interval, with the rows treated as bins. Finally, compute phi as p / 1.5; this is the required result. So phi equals 13.0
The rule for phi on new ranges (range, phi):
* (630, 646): 13.5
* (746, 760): 10.4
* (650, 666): 13.7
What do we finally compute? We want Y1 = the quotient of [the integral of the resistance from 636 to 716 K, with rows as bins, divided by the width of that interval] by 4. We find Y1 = 0.313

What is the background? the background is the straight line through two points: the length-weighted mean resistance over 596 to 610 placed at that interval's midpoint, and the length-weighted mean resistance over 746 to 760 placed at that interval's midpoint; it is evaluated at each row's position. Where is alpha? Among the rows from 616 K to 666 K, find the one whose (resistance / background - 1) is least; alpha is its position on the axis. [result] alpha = 643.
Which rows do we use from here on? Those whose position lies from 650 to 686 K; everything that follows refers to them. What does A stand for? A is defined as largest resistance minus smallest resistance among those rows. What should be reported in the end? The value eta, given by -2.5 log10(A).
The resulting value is 1.86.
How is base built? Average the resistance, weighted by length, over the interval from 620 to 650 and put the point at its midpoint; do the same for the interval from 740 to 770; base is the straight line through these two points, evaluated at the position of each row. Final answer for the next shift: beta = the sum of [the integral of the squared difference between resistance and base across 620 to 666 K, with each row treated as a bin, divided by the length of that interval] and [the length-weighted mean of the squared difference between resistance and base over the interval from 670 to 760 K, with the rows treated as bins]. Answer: 0.020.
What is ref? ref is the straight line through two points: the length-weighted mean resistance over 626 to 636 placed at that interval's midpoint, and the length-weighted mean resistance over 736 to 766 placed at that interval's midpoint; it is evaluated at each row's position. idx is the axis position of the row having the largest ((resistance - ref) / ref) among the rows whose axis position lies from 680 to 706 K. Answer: 698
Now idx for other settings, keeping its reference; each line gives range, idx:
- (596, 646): 608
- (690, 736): 713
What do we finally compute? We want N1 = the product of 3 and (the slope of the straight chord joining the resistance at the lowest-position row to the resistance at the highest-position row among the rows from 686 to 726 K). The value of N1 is -0.017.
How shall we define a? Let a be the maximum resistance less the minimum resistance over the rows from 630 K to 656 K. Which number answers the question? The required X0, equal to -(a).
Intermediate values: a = 0.07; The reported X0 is -0.07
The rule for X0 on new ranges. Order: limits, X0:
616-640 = -0.18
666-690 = -0.11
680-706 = -0.13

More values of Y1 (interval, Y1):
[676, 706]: 0.309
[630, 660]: 0.322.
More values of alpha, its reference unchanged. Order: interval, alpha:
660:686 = 663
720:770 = 738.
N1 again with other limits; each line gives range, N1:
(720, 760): 0.008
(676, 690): 0.021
